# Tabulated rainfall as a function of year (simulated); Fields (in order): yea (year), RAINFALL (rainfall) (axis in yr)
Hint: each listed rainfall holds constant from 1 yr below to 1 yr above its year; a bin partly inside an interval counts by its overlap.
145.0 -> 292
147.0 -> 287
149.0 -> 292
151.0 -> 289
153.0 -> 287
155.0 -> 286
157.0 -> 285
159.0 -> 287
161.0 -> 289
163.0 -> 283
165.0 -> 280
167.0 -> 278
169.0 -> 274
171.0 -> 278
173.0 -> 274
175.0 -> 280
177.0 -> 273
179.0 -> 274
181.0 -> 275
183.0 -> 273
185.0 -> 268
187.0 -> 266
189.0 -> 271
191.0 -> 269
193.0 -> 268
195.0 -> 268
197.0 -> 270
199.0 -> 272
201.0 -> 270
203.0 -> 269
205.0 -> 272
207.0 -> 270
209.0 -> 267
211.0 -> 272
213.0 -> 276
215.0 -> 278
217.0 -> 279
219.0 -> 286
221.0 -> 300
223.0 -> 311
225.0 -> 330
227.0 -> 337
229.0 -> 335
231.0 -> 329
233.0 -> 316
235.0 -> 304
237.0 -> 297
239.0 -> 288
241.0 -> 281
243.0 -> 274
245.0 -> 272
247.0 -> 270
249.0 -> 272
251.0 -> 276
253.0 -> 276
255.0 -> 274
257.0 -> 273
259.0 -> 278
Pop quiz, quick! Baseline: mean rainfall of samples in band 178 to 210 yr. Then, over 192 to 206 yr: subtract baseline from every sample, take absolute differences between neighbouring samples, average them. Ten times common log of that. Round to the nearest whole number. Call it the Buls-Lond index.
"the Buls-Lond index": 2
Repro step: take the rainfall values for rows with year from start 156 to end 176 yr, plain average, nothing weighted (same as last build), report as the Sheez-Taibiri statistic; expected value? 281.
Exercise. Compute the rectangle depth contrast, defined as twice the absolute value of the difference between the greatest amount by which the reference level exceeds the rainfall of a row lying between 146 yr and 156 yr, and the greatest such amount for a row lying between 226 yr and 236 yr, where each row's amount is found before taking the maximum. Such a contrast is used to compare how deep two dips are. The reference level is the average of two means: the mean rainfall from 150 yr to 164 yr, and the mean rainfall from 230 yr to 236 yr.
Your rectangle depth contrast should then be 36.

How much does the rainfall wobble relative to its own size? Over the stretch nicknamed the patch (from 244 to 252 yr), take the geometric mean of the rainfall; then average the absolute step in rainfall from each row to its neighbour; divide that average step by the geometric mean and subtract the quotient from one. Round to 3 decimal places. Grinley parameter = 0.990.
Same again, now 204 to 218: 0.990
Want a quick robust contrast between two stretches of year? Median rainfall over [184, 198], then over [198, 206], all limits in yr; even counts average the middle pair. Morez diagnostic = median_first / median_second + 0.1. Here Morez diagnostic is 1.09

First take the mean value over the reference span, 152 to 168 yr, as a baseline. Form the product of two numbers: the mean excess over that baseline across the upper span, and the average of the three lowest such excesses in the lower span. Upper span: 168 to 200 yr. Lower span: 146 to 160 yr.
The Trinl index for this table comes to -20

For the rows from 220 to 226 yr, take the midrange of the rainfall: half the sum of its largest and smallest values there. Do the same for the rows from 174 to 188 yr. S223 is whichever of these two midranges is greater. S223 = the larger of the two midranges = 315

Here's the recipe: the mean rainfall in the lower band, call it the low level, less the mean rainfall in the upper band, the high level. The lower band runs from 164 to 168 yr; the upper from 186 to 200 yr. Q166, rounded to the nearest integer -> 10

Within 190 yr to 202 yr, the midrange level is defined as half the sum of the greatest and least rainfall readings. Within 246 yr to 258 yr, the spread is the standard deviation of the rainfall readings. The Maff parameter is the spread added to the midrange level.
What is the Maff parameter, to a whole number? 272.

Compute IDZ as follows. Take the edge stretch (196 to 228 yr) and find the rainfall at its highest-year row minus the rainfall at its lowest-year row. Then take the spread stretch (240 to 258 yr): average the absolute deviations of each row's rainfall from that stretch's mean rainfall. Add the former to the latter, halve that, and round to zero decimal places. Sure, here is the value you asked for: 35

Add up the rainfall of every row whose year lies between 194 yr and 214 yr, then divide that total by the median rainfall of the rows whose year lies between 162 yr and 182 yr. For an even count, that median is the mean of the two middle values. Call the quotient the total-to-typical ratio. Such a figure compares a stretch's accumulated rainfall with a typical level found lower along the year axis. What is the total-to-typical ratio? 9.8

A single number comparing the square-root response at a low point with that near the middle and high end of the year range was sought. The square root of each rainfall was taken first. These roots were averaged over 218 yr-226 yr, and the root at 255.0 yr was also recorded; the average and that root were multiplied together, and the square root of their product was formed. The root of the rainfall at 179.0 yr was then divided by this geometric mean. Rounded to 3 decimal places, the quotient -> 0.972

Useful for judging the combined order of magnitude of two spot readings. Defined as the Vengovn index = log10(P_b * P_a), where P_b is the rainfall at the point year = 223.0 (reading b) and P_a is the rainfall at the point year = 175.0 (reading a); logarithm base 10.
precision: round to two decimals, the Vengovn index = 4.94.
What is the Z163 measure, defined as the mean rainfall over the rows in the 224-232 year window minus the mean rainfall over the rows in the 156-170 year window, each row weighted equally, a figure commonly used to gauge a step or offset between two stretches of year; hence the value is 50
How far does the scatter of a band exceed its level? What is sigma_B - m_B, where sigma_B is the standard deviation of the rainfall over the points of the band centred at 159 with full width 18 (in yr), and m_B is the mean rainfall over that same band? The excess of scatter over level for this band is -281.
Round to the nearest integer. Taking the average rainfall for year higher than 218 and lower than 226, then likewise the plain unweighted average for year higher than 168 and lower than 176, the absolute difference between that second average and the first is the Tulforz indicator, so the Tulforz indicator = 30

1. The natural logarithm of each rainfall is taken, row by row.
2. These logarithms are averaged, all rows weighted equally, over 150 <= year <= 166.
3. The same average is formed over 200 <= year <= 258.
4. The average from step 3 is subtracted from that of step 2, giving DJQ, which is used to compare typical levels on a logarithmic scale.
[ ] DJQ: -0.01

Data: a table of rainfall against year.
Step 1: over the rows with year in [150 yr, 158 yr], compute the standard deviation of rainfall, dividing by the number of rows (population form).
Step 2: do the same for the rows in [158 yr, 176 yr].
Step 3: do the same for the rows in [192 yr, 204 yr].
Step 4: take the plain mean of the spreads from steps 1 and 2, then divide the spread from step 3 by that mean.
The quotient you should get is 0.4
